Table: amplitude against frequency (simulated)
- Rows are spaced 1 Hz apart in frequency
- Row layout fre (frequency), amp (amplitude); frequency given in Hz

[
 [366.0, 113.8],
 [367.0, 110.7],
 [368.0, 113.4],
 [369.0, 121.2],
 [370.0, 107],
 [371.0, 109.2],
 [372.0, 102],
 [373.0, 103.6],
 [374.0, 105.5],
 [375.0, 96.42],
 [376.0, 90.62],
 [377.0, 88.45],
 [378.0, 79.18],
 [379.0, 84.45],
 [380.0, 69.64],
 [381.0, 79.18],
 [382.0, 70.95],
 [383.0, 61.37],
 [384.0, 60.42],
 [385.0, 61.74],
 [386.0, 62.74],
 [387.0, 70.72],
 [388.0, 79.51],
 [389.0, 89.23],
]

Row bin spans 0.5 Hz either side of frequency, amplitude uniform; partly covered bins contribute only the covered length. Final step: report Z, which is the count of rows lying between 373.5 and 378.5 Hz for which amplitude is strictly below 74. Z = 0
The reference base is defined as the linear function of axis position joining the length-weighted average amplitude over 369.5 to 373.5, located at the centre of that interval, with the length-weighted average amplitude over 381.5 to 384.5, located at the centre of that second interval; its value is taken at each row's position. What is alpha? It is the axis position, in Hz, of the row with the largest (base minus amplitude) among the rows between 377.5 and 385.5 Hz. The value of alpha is 380.0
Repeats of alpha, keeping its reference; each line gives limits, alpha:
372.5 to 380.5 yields 380.0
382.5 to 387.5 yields 383.0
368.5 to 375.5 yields 370.0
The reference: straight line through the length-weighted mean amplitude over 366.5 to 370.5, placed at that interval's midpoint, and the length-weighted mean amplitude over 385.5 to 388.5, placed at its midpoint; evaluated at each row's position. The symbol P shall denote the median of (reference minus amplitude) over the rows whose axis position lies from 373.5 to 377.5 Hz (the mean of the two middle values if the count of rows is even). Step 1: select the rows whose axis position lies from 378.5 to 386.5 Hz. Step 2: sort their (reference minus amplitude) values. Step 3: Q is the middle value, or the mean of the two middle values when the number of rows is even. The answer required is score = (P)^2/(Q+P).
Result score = 0.8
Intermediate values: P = 4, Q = 12.6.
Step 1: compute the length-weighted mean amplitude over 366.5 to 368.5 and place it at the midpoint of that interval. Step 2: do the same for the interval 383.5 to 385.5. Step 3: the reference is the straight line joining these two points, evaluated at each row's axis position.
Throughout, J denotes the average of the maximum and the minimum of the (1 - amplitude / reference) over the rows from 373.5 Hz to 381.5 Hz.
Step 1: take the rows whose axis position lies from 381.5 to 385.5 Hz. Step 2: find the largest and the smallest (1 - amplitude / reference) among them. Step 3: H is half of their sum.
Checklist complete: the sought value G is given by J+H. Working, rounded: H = 0.01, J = -0.04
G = -0.023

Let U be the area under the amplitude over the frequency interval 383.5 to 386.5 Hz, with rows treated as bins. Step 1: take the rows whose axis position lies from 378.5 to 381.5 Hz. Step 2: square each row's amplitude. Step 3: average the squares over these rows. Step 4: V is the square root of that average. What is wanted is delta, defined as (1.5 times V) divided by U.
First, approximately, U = 185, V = 78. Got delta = 0.63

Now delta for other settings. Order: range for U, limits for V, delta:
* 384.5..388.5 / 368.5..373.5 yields 0.59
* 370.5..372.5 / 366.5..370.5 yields 0.80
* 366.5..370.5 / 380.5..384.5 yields 0.23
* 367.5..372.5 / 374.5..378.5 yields 0.24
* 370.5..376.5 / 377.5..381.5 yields 0.19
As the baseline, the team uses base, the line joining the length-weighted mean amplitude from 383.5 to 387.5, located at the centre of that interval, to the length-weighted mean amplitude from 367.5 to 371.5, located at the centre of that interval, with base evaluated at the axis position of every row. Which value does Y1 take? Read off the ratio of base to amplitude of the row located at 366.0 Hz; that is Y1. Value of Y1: 1.08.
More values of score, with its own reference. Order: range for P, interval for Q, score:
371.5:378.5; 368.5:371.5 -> 7.4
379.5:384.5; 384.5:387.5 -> 10.7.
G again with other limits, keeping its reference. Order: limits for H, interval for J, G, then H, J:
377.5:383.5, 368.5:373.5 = -0.095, -0.02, -0.08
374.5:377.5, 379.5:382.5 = -0.082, -0.06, -0.02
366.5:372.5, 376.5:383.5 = -0.071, -0.05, -0.02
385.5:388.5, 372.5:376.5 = -0.434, -0.34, -0.09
